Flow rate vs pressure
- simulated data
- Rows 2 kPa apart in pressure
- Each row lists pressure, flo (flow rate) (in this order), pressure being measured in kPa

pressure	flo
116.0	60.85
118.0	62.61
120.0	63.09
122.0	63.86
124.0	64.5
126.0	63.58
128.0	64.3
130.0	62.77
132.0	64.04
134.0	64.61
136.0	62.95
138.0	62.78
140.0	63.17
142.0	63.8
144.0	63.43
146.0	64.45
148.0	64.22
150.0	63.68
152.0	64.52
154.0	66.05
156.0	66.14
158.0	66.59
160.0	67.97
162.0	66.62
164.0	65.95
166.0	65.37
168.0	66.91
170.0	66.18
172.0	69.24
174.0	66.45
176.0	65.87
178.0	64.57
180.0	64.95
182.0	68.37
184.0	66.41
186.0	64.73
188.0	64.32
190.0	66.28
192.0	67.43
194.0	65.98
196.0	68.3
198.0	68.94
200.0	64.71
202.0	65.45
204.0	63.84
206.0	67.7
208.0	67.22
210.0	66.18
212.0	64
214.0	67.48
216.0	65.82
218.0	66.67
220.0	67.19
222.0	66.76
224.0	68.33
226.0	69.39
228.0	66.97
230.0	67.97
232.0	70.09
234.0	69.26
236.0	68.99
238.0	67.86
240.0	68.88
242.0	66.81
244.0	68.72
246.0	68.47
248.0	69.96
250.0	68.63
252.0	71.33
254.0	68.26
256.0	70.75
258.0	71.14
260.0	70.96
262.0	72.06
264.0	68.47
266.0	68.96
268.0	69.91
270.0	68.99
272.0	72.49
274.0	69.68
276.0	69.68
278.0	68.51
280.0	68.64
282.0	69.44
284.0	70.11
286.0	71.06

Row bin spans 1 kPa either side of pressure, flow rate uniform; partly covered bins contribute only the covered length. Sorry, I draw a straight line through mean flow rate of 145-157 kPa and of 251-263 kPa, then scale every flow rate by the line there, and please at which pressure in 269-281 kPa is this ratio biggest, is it 272.0 kPa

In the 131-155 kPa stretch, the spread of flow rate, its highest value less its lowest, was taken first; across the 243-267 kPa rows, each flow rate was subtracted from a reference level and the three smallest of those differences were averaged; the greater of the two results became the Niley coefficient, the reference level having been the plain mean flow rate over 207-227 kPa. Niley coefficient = 3.3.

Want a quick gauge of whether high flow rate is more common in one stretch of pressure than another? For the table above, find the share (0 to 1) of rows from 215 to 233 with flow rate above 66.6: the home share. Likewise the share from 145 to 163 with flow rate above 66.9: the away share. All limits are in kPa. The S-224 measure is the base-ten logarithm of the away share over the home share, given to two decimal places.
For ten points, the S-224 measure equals -0.90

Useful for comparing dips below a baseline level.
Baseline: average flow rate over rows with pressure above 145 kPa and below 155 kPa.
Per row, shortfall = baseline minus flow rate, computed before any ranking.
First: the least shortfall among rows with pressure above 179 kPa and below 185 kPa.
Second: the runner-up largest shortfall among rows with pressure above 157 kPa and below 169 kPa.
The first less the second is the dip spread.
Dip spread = -2.4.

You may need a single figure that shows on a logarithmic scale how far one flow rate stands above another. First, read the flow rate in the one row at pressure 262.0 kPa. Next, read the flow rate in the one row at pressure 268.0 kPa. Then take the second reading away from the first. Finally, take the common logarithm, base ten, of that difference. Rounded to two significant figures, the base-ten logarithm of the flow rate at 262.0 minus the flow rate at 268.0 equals 0.33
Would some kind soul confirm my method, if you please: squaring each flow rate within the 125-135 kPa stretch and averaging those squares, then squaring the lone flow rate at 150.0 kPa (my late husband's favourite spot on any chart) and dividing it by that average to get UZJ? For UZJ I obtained 0.99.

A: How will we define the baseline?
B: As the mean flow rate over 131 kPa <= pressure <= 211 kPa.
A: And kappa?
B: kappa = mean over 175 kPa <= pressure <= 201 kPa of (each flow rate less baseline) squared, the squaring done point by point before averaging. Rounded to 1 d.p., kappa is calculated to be 2.7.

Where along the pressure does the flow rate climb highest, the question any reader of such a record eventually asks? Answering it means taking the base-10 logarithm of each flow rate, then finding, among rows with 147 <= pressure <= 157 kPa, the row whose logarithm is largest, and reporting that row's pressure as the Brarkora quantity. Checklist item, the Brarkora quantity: 156.0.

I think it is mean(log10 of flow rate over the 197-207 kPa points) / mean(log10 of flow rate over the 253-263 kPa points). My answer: 0.984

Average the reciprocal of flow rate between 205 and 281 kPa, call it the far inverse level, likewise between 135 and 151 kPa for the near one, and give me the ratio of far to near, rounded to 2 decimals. 0.93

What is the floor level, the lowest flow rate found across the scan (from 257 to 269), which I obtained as 68.47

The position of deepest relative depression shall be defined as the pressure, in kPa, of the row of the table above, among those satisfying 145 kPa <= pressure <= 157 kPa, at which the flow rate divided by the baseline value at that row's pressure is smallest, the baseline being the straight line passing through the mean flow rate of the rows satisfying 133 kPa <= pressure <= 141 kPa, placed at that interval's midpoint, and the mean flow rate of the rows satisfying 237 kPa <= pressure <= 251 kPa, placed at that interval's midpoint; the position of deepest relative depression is 150.0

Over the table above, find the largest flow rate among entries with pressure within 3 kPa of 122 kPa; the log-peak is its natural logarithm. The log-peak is 4.17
